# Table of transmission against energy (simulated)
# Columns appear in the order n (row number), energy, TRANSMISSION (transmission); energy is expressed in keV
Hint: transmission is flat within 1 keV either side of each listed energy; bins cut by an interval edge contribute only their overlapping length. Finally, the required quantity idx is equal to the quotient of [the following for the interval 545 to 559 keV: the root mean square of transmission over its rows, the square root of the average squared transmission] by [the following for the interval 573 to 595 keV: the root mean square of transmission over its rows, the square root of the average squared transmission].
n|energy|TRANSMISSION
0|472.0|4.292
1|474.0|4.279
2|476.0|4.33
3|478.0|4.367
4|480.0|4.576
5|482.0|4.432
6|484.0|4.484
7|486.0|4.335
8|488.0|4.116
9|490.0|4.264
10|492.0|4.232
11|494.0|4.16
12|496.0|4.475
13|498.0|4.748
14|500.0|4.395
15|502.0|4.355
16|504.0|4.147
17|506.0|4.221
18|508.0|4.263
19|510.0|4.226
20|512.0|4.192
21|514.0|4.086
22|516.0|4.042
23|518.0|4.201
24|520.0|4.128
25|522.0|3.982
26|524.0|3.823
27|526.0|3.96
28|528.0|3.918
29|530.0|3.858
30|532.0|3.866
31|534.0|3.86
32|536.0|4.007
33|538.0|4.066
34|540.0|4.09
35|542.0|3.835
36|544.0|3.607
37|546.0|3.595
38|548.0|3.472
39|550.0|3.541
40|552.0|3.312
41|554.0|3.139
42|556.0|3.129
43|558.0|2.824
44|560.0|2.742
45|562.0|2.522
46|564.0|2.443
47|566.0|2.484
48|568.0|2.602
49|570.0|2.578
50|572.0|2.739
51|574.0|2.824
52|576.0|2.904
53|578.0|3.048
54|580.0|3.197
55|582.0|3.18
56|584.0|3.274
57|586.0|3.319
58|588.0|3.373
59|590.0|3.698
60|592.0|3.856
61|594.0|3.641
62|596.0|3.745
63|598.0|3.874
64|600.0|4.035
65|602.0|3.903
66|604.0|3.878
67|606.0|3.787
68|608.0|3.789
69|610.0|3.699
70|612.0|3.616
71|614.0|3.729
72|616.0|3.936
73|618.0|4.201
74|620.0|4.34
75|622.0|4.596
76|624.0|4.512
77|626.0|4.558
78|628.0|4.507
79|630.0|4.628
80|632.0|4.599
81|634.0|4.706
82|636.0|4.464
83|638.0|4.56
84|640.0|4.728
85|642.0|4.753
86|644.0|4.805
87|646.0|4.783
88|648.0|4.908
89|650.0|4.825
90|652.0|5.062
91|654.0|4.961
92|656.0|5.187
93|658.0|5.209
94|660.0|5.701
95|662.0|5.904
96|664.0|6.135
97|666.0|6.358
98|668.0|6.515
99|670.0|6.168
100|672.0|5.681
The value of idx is 0.99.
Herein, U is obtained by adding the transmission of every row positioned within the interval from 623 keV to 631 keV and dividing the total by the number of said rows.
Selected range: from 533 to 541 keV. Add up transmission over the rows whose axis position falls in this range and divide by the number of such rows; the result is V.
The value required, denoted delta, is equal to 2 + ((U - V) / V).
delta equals 2.1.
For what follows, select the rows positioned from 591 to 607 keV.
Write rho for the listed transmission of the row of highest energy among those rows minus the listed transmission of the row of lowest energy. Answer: -0.07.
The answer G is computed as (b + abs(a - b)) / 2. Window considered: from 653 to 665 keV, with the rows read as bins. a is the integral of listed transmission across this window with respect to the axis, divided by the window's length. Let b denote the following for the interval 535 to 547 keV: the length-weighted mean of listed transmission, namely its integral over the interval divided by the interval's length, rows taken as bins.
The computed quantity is 2.8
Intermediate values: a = 5.5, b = 3.9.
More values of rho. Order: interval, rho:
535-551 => -0.47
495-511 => -0.25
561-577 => 0.38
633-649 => 0.20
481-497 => 0.04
